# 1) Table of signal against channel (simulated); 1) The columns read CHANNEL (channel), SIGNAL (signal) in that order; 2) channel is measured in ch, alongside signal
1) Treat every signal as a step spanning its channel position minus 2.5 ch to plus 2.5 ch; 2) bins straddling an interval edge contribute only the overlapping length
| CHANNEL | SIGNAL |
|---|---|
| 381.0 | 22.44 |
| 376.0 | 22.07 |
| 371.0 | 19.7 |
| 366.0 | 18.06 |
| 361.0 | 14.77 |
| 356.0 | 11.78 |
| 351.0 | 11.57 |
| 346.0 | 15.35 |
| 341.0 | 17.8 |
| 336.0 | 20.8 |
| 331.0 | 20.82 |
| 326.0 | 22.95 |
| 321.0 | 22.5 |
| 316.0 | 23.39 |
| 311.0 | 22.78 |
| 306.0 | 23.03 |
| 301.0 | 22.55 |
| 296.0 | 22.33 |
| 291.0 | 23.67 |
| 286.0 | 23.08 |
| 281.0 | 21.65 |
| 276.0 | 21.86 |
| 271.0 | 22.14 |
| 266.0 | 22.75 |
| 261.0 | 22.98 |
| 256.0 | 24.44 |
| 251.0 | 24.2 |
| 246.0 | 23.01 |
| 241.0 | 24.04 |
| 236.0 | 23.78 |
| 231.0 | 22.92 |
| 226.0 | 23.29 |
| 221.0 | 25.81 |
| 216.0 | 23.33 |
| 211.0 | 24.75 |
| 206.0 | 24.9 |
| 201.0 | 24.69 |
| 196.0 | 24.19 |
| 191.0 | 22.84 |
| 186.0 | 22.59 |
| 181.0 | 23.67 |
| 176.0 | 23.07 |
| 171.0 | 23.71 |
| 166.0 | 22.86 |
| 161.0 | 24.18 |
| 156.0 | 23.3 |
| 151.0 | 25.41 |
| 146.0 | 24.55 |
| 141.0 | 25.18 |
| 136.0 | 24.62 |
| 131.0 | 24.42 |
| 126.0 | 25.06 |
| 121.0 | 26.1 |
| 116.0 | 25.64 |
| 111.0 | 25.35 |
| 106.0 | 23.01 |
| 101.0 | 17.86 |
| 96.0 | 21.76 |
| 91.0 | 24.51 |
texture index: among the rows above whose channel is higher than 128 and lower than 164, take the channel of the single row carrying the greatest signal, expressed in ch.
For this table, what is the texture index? 151.0 ch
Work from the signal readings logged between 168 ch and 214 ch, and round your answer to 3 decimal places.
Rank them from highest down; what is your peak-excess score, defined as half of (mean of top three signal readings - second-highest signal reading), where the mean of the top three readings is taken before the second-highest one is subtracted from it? 0.015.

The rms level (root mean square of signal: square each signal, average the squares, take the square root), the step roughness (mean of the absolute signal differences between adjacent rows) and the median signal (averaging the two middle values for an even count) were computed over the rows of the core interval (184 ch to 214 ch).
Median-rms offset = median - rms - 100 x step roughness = -49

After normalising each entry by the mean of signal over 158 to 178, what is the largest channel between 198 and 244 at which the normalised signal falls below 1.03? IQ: 241.0 ch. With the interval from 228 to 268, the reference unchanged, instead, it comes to 266.0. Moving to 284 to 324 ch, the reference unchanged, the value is 321.0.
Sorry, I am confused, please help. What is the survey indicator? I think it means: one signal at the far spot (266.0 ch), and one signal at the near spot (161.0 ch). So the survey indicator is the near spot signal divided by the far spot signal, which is 1.1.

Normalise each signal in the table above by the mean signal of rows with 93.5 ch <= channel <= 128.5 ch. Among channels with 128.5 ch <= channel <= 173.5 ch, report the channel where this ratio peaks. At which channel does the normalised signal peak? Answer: 151.0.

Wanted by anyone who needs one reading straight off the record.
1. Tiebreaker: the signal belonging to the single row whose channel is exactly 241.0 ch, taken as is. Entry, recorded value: 24.04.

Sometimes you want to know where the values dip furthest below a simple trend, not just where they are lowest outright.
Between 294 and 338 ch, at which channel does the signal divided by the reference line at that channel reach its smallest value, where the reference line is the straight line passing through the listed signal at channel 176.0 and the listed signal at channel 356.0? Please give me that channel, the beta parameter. 296.0 ch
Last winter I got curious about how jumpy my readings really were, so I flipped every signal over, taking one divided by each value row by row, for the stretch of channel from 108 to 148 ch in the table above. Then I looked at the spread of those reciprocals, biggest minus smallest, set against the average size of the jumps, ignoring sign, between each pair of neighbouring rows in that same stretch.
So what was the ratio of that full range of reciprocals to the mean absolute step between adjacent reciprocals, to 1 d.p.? 3.1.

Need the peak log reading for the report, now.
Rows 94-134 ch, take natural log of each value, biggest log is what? 3.26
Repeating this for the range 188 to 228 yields 3.25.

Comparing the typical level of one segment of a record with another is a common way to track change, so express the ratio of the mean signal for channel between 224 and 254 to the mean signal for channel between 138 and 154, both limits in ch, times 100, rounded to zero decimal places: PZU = 94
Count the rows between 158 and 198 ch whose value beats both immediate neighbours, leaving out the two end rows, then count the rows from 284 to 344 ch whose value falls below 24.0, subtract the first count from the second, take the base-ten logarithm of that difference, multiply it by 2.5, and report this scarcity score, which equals 2.5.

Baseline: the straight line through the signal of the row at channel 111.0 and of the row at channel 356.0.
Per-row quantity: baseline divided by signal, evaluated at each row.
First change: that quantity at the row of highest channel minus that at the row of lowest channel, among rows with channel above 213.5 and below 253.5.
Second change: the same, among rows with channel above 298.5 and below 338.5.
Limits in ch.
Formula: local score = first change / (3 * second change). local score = 1.0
